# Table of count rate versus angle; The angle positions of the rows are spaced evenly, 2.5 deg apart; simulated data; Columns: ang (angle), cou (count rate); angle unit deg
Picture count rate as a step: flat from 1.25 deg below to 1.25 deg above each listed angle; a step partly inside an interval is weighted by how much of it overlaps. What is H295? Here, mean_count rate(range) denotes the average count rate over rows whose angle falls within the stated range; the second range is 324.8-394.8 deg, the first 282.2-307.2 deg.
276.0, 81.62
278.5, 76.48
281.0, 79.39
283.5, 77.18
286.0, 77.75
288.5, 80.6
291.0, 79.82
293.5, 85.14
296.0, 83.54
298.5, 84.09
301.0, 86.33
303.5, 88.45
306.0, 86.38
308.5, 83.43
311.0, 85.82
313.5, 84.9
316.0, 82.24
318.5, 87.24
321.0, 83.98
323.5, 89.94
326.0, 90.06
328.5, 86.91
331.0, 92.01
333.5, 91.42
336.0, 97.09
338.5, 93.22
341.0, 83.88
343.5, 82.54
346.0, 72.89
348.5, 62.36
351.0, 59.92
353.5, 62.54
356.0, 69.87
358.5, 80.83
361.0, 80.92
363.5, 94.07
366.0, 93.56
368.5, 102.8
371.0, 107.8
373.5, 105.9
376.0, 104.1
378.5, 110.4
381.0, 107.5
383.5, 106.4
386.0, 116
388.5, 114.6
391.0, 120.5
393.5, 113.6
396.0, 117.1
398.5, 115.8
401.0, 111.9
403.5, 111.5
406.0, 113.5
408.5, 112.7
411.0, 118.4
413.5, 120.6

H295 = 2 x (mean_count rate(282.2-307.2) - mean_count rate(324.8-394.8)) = -20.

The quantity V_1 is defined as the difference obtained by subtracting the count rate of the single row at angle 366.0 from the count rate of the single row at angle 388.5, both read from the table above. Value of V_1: 21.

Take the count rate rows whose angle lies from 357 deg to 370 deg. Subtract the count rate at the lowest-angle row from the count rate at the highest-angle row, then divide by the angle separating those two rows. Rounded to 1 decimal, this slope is 2.2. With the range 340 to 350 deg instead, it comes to -2.9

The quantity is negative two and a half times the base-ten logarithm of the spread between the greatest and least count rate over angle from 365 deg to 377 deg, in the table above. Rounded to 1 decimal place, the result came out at -2.9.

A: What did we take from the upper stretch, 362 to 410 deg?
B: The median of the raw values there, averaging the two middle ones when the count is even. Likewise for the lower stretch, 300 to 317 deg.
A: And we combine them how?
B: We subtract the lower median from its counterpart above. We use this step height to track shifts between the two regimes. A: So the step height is 26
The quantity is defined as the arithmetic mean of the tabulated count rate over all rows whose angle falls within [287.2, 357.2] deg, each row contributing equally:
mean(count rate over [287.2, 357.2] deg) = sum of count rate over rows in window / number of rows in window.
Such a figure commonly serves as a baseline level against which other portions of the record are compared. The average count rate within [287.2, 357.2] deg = 83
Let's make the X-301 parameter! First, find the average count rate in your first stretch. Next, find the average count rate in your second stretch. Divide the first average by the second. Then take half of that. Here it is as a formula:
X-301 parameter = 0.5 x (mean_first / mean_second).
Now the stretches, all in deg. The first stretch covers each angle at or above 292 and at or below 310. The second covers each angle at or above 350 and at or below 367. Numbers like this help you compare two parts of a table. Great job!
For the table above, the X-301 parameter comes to 0.55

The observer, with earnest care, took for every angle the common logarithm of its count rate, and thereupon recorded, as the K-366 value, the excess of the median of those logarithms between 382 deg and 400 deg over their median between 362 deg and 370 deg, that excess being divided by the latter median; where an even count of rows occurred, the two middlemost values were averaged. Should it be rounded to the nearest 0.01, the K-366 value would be 0.05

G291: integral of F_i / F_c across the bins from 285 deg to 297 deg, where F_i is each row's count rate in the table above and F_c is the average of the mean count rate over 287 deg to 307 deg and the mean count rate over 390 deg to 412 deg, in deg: 10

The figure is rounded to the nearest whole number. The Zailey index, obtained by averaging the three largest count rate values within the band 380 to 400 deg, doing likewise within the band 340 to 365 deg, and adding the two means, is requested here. 205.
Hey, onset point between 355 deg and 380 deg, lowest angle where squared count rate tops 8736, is 363.5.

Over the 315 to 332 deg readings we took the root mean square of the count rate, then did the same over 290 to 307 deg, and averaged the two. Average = 86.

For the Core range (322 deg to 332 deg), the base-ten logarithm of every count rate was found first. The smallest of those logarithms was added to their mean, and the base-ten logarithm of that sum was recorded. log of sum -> 0.59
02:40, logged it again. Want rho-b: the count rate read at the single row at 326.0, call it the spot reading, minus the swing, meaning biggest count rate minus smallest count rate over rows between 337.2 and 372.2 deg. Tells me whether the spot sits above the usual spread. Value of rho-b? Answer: 42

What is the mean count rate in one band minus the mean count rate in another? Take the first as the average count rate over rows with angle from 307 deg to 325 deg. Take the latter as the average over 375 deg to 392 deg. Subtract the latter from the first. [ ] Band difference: -26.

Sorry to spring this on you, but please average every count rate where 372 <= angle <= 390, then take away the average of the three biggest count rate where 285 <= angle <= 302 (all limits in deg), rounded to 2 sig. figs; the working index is 24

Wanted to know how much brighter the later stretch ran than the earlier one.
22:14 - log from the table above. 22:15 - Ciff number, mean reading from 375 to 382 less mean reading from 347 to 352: 46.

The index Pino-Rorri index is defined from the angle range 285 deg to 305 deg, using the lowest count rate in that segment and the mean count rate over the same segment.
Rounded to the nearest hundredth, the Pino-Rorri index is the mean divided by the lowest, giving 1.07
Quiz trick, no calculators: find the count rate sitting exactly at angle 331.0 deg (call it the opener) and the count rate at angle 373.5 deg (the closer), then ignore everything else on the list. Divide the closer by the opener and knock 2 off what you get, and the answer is -0.8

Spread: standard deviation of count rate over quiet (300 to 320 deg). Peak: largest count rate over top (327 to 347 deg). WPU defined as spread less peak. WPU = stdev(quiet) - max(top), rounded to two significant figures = -95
